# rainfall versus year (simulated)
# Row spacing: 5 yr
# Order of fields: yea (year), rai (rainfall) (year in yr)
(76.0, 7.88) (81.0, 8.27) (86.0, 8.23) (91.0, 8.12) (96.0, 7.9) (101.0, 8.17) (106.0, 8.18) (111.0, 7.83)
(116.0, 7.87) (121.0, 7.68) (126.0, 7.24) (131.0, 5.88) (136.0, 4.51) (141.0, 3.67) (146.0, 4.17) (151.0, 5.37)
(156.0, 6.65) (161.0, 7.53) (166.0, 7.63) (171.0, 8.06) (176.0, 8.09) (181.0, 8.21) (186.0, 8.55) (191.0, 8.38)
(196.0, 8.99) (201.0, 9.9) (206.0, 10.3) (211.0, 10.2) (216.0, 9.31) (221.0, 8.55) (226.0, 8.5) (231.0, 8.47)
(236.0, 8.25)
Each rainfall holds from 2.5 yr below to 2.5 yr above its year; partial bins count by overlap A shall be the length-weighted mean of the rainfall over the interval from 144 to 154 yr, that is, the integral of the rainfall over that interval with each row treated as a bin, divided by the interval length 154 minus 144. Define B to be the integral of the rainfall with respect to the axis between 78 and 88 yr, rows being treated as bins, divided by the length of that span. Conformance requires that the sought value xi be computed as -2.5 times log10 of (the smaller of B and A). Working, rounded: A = 4.9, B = 8.23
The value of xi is -1.72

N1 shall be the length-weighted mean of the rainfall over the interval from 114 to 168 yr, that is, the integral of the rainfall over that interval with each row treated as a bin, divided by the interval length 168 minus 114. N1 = 6.17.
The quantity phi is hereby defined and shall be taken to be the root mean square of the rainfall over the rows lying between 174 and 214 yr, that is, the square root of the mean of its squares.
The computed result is 9.1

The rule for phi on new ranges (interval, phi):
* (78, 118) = 8.1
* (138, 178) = 6.6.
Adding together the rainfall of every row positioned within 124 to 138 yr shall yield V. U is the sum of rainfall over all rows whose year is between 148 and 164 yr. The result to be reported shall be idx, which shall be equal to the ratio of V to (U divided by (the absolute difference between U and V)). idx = 2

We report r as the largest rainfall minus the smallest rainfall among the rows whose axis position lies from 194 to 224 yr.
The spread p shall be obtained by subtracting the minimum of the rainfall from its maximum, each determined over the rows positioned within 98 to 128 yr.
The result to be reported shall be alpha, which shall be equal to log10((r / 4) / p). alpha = -0.33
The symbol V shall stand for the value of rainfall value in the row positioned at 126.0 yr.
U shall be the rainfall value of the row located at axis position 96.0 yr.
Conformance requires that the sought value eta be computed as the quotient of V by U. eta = 0.92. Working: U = 7.9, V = 7.24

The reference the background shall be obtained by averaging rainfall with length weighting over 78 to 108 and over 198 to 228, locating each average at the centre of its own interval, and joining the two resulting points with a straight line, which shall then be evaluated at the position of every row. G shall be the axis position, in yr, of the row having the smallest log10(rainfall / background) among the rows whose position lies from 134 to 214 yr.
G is 141.0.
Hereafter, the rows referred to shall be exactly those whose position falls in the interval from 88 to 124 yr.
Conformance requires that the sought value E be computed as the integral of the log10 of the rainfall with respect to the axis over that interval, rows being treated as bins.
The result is 32.4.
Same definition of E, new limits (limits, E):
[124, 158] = 24.3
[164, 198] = 31.2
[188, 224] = 34.9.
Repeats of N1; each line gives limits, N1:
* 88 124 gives 7.96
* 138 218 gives 7.78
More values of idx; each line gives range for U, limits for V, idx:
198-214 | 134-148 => 7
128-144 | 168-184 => 18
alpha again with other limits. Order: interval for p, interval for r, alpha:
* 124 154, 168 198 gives -1.19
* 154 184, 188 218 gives -0.51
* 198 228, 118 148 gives -0.25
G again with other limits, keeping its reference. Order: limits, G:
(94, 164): 141.0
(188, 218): 191.0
